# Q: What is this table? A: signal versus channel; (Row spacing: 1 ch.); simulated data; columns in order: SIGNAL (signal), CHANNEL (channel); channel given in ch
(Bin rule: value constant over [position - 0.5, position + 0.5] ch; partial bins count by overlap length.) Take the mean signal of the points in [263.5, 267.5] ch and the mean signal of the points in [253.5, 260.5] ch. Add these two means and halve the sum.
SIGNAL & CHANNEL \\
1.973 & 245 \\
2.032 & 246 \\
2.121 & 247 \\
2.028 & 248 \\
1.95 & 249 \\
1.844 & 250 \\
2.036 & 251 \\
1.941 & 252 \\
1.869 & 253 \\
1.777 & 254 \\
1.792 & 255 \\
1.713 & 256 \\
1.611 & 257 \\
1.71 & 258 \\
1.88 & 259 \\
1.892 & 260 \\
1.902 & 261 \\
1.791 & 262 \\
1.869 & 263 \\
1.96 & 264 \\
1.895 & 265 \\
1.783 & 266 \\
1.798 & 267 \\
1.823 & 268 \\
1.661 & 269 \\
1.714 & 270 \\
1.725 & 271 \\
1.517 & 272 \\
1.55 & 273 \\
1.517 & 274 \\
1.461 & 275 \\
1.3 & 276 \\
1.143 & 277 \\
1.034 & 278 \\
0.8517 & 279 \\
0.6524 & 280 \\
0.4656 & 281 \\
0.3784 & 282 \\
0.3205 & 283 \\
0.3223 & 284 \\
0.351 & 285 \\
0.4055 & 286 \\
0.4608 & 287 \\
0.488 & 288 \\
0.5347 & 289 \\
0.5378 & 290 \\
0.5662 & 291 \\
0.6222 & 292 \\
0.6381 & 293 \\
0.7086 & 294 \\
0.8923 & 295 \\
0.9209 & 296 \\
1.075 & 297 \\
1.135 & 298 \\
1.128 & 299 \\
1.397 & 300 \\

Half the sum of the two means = 1.8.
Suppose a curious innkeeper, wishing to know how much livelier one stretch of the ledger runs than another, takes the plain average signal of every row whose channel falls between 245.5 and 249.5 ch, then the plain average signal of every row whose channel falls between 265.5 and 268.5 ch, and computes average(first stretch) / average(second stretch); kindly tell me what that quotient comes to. 1.1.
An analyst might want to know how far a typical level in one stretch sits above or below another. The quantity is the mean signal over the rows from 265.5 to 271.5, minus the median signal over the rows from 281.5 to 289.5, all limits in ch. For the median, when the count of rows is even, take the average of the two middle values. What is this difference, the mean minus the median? 1.4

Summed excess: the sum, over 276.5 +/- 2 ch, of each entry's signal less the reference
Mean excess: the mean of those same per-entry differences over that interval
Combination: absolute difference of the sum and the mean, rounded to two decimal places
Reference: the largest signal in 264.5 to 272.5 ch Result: 1.98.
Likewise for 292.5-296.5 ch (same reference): 3.32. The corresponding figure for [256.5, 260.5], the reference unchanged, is 0.37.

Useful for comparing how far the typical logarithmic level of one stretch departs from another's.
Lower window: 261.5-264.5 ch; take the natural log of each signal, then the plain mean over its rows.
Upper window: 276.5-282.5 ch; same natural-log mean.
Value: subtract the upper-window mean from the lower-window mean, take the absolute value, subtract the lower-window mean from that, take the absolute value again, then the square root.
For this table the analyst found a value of 0.600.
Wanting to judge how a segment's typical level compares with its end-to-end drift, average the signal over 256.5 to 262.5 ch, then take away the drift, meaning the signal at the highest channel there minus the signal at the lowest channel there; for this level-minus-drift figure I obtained 1.6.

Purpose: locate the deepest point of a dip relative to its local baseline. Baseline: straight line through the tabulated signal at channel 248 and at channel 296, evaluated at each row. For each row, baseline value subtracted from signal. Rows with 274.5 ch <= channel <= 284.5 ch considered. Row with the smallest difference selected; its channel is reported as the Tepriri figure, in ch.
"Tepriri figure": 283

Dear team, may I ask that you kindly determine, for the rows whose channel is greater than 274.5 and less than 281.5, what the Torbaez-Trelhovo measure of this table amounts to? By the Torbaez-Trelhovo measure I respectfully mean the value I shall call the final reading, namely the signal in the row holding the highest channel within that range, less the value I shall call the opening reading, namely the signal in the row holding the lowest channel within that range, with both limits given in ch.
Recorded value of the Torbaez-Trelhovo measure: -1.00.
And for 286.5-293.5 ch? 0.18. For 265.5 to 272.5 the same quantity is -0.27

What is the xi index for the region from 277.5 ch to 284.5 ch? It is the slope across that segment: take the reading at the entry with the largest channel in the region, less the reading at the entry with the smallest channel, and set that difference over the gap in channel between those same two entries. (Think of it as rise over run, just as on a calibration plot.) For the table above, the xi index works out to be -0.12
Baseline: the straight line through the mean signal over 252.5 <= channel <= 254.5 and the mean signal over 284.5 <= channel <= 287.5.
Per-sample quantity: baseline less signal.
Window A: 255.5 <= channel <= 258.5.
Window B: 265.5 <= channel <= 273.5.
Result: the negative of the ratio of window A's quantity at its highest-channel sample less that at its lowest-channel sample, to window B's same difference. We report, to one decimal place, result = -1.2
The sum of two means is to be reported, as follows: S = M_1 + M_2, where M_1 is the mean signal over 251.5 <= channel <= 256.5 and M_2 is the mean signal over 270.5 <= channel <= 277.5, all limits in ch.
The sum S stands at 3.3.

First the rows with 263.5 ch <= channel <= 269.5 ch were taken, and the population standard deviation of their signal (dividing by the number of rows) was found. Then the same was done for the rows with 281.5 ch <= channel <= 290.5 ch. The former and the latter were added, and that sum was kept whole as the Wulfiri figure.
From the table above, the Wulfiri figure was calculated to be 0.17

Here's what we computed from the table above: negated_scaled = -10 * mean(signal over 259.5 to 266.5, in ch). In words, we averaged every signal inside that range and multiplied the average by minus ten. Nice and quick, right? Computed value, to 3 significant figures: -18.7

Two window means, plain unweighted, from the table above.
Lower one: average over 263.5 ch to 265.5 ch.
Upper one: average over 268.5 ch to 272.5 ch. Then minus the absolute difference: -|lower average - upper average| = -0.27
